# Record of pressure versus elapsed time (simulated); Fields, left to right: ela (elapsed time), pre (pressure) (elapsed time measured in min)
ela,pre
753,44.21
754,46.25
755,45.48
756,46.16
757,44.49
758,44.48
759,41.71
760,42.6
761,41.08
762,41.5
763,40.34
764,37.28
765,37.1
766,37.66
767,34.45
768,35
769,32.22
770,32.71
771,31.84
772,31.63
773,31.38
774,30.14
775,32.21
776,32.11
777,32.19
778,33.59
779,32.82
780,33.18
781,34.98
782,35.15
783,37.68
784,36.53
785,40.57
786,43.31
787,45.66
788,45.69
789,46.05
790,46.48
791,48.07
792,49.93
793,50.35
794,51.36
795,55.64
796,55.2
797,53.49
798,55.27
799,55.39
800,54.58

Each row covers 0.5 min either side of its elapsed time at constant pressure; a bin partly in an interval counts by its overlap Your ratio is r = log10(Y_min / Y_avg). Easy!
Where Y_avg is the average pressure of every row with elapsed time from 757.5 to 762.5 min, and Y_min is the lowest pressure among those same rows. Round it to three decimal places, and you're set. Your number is -0.012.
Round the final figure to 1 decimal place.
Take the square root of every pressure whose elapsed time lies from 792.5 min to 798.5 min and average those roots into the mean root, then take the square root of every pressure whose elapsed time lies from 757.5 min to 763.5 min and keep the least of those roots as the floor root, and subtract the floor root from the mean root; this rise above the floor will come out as 1.0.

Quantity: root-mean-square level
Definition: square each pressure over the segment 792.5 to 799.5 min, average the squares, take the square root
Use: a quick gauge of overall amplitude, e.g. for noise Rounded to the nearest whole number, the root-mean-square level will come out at 54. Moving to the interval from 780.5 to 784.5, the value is 36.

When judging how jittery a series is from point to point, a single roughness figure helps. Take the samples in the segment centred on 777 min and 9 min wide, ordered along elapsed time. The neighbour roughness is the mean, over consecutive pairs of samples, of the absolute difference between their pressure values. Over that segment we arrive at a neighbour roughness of 1.0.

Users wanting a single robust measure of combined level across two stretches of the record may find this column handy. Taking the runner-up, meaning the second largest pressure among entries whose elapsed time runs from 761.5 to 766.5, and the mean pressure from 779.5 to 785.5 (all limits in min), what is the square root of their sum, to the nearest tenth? 8.8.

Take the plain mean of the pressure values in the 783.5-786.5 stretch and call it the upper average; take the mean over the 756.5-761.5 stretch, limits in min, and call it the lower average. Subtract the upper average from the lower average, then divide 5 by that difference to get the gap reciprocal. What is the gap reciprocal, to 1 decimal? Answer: 1.8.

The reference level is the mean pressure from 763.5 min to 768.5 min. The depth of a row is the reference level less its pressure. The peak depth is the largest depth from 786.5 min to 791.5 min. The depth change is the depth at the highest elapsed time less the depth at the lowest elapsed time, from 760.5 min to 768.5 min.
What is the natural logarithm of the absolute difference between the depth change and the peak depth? 2.7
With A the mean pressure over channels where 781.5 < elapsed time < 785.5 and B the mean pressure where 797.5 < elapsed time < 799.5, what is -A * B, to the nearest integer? -2074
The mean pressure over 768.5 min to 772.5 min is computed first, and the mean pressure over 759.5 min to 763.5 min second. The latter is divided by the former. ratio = 1.3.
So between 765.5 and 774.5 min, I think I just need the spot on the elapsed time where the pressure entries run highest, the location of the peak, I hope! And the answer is 766 min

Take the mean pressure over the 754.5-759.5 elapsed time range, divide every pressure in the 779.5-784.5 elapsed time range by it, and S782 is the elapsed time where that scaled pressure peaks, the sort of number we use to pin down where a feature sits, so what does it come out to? 783 min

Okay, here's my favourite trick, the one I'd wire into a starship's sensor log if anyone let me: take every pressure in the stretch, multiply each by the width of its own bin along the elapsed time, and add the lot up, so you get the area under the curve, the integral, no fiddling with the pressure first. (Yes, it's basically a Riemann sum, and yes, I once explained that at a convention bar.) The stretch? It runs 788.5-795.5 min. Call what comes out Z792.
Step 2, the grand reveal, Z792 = 348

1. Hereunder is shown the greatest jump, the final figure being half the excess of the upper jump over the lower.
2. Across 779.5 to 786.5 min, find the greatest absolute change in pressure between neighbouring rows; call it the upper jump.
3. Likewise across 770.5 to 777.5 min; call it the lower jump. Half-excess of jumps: 1.0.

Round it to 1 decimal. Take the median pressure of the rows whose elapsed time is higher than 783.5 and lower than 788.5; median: 43.3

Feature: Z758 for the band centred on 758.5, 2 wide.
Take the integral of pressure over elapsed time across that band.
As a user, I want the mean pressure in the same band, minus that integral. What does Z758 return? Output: -43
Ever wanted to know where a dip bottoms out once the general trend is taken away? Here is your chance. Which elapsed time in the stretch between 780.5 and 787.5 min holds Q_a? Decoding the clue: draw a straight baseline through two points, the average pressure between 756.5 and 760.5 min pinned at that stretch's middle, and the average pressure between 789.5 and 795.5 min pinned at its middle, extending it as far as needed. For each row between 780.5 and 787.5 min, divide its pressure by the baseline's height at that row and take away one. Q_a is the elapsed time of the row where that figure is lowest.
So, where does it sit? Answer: 781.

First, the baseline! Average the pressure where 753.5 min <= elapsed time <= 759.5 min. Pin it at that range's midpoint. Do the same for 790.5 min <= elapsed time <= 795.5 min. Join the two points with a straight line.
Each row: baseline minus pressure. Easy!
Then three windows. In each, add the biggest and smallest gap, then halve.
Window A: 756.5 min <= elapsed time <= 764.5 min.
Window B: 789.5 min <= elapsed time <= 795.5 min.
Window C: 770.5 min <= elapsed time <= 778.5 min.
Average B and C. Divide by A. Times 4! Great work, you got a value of 7.1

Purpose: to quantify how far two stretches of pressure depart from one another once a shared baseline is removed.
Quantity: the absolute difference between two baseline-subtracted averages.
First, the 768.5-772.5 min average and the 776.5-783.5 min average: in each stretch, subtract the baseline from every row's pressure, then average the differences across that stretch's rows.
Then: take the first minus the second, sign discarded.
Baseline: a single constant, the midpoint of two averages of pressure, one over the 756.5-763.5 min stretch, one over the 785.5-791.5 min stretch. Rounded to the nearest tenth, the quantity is 2.1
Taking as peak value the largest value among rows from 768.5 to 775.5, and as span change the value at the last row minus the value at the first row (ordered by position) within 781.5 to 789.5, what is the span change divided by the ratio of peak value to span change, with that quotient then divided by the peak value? 0.111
